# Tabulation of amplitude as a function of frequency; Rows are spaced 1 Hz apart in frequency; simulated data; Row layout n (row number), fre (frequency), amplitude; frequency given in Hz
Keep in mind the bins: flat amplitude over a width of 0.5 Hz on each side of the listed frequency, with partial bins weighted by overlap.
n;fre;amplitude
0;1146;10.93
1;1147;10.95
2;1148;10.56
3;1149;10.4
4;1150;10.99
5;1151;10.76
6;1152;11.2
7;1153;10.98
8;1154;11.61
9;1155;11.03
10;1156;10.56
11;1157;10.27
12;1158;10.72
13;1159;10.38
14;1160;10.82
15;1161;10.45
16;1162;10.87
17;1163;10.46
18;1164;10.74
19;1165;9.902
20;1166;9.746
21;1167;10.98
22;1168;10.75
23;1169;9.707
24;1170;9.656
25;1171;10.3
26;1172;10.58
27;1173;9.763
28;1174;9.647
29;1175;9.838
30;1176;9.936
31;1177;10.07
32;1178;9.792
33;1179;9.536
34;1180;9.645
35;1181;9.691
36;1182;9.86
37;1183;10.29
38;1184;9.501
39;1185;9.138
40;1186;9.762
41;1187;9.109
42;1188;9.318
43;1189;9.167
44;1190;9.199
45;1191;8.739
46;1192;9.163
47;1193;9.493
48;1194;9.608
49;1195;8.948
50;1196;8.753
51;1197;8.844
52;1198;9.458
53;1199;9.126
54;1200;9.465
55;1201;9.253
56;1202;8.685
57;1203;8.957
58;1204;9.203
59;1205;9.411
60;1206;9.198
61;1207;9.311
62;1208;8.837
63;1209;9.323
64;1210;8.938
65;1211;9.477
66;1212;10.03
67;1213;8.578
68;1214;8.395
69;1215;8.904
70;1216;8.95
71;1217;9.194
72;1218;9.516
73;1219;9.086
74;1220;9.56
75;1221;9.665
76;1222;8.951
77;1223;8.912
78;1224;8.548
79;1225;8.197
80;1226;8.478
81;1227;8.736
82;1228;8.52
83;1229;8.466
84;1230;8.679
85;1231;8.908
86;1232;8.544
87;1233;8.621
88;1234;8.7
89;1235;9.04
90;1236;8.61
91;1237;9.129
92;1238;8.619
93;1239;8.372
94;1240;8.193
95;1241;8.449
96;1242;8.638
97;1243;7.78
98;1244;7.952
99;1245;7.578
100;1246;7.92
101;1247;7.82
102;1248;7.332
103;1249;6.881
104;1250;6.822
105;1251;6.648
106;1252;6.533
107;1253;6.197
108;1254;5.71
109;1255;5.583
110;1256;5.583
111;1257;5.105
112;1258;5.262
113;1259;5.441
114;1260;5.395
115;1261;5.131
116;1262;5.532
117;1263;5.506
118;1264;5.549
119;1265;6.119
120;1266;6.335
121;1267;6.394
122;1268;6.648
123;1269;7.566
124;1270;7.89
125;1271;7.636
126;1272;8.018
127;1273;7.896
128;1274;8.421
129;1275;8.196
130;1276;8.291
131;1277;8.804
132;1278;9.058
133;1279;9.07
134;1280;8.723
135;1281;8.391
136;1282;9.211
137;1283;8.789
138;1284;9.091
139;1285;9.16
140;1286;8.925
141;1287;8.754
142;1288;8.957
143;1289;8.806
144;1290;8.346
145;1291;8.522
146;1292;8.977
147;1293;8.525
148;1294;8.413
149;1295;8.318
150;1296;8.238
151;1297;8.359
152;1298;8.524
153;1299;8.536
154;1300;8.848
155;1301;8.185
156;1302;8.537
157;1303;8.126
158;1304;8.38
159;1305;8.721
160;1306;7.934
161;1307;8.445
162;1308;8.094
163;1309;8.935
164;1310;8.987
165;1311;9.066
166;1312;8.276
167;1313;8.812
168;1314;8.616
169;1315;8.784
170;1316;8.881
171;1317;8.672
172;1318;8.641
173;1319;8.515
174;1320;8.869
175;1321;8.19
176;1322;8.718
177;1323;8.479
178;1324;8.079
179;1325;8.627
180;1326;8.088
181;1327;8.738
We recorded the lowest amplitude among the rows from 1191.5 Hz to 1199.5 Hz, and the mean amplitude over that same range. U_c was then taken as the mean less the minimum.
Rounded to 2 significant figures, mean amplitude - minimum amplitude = 0.42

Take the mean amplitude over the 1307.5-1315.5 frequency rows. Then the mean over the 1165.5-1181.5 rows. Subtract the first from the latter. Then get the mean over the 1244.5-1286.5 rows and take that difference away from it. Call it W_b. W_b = 5.9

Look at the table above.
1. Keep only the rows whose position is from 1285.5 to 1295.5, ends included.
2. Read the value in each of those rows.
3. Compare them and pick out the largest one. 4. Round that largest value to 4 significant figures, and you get 8.977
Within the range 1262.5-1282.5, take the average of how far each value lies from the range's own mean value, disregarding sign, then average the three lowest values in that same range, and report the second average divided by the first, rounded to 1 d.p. 5.9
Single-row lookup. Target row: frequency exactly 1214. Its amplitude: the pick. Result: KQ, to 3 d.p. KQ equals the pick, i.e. 8.395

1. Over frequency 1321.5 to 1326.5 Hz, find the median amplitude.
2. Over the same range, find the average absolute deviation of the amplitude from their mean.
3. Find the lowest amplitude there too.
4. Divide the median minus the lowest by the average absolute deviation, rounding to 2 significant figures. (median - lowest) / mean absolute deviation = 1.6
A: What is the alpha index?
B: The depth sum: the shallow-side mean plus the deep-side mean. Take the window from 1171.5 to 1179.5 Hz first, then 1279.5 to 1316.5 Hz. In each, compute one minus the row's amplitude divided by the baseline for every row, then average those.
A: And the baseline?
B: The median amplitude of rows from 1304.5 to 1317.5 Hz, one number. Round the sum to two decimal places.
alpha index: -0.12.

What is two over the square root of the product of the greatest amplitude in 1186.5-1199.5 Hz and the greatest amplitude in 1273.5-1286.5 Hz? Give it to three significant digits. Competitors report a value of 0.213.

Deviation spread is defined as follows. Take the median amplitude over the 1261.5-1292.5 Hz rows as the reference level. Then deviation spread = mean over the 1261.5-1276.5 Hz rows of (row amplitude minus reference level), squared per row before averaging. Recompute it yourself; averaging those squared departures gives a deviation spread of 2.9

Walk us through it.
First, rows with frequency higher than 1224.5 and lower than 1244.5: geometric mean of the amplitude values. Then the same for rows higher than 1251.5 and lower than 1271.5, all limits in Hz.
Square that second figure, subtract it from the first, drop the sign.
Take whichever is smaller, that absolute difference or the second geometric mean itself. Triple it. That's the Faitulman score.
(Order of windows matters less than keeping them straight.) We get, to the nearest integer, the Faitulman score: 18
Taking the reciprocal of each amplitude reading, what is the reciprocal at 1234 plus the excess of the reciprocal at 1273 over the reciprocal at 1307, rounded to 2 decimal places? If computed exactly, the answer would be 0.12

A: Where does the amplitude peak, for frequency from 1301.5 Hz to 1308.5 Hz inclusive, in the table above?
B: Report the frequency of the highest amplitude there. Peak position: 1305 Hz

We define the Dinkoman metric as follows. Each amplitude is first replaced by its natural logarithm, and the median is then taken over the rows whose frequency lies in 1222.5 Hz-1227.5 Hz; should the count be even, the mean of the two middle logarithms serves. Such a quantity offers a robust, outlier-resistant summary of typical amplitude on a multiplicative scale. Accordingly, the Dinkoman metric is 2.15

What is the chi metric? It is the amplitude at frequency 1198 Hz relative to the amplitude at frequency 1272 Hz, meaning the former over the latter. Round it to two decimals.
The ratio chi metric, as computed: 1.18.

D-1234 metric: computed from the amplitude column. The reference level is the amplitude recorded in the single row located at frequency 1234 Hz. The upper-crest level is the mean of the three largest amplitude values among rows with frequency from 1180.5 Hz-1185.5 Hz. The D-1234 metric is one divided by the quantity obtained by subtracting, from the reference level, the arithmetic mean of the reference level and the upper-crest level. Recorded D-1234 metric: -1.6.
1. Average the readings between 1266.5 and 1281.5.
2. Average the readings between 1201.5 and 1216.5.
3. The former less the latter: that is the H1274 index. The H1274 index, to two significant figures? -1.0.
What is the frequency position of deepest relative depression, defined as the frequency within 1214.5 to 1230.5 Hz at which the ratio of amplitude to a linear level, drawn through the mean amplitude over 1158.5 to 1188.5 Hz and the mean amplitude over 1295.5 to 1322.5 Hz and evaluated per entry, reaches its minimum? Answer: 1225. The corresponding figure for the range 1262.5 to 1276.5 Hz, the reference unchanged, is 1263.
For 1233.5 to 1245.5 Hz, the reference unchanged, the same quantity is 1245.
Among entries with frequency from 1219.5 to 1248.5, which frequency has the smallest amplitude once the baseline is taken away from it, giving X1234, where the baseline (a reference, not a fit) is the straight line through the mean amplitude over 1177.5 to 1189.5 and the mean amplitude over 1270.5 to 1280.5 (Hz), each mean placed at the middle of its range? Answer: 1248 Hz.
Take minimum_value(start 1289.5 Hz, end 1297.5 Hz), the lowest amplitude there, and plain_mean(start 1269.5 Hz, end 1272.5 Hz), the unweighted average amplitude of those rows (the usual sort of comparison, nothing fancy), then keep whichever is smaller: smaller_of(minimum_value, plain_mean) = 7.8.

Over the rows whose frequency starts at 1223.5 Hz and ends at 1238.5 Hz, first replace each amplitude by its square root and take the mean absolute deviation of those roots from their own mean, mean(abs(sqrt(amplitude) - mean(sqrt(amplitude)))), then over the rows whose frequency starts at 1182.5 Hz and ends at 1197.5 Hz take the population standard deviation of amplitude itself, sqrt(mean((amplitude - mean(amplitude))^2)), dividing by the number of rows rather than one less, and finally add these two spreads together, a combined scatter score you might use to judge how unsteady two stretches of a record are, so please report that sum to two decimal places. 0.43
